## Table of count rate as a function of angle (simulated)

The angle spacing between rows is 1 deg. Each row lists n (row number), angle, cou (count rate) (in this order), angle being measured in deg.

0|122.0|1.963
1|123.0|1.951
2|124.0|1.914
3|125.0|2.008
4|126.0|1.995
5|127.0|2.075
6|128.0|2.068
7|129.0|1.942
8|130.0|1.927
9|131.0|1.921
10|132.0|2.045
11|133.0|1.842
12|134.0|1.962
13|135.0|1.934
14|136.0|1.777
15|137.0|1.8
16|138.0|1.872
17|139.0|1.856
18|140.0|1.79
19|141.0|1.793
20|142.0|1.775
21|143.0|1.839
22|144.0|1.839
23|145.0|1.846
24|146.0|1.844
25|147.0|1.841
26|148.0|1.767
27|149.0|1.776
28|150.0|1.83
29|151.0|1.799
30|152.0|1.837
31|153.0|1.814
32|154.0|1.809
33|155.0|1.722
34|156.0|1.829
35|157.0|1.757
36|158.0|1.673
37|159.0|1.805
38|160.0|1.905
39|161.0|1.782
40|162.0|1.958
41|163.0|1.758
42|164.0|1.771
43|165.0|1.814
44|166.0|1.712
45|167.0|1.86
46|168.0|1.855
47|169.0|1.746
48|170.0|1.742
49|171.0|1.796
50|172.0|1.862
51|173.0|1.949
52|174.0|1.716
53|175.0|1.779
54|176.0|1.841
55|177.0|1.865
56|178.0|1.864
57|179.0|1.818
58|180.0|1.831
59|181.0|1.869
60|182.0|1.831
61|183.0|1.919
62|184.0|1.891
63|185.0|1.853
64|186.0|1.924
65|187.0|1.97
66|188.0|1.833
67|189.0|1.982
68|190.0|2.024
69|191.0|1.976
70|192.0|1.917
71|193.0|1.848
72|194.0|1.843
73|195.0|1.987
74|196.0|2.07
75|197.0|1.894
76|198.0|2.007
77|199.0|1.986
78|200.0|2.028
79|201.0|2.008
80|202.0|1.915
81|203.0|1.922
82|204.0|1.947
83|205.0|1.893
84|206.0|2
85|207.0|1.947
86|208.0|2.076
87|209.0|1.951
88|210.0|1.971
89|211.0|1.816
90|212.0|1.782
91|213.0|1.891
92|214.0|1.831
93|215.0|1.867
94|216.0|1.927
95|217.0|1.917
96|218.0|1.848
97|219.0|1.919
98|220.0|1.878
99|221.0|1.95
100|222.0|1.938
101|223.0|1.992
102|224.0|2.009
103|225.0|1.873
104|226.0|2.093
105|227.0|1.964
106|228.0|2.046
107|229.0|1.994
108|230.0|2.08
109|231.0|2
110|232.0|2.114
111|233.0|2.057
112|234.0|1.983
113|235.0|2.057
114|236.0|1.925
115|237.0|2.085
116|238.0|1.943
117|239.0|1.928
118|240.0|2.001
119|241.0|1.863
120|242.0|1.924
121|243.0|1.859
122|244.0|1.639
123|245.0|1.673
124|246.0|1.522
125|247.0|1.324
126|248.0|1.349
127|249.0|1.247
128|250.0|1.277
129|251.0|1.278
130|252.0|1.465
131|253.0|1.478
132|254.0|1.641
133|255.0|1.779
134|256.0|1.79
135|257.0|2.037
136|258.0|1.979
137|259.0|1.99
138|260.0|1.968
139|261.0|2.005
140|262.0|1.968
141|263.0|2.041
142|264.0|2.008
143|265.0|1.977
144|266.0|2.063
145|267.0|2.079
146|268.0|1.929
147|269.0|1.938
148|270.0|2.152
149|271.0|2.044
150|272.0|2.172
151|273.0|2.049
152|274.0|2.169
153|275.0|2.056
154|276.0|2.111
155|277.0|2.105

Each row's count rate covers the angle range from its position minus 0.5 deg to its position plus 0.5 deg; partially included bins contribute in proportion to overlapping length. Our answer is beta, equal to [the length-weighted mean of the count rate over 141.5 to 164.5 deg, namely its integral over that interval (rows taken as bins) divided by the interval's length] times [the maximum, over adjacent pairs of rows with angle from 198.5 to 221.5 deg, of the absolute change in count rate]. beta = 0.280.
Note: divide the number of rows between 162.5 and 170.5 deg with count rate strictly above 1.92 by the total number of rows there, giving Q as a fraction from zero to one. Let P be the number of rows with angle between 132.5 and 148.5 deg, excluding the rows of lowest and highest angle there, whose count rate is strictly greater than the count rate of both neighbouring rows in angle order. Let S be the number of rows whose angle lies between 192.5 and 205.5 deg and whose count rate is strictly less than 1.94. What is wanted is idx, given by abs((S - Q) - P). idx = 2.0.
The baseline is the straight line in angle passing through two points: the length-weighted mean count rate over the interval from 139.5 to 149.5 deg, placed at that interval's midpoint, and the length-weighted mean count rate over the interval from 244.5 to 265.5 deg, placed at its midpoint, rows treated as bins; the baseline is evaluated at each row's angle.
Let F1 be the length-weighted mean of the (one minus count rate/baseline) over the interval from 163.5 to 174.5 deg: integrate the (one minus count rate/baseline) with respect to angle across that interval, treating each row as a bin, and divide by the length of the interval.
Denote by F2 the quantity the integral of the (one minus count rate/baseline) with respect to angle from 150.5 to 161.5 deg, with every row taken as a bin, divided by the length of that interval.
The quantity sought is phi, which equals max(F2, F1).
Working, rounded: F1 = -0.008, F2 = 0.00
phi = 0.00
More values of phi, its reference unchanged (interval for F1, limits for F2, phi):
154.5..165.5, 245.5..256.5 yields 0.14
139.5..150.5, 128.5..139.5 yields 0.00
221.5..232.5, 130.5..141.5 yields -0.03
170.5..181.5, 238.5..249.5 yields 0.03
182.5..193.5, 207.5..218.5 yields -0.09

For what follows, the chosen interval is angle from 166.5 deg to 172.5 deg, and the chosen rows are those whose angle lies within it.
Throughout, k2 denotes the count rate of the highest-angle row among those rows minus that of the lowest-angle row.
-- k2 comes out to 0.00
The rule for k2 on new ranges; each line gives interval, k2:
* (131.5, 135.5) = -0.11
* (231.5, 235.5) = -0.06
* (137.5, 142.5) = -0.10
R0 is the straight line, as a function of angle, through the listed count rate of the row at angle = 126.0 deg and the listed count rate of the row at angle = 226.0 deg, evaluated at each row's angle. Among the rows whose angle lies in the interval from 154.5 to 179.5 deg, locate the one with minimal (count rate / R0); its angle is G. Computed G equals 158.0 deg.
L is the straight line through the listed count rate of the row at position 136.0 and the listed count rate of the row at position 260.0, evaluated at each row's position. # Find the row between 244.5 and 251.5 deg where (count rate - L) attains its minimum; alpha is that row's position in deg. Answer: 249.0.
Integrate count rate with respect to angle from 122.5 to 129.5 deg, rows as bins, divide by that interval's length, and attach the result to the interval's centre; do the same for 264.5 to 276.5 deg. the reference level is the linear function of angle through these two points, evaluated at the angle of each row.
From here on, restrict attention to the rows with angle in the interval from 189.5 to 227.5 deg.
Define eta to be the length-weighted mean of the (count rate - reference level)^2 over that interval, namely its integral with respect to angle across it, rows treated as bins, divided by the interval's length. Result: 0.014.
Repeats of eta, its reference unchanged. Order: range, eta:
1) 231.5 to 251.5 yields 0.180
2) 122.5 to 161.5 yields 0.029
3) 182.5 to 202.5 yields 0.011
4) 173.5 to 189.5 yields 0.029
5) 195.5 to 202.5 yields 0.005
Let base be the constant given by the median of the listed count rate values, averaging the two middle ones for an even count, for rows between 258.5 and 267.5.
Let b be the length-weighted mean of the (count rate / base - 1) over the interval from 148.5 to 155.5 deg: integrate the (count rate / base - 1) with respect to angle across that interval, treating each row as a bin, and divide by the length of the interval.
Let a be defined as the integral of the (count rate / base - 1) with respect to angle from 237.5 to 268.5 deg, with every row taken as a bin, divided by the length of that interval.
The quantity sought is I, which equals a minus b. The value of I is -0.01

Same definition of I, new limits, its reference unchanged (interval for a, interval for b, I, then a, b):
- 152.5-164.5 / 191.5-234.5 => -0.08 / -0.103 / -0.026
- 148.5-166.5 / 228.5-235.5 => -0.12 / -0.104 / 0.018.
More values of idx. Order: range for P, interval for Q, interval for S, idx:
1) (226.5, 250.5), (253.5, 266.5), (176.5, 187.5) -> 0.2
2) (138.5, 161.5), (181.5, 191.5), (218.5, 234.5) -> 2.5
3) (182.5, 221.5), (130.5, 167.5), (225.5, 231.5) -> 12.1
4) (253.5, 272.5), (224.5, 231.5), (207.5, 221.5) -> 3.1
